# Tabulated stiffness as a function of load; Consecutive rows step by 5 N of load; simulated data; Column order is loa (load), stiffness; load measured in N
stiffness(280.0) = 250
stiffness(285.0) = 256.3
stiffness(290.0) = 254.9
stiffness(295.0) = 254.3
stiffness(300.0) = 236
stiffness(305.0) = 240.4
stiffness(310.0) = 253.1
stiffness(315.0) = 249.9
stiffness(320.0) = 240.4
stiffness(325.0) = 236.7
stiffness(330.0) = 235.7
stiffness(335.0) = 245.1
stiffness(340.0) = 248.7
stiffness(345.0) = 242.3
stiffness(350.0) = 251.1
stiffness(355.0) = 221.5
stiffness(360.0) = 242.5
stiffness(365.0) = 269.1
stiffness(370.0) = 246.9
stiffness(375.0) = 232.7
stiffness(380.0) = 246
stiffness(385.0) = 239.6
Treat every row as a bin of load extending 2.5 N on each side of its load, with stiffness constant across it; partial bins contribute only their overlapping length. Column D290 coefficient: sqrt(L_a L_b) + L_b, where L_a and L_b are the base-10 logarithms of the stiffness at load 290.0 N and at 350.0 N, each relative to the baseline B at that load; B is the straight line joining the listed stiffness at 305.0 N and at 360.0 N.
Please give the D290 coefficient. 0.036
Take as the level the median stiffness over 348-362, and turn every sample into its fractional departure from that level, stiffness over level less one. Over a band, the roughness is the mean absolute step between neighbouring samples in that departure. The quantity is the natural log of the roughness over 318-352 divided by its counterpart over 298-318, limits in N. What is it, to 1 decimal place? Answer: -0.2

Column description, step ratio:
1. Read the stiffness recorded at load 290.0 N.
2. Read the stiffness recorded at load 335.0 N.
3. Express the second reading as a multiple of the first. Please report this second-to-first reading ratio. 0.96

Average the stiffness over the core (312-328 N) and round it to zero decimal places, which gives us 242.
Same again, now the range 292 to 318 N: 247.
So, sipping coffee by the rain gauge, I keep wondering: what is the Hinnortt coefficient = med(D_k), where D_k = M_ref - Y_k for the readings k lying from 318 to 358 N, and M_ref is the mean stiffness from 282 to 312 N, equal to 8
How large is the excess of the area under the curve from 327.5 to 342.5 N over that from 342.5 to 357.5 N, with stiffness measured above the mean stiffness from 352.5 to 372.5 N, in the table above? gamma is 73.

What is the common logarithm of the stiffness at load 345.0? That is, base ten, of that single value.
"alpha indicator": 2.38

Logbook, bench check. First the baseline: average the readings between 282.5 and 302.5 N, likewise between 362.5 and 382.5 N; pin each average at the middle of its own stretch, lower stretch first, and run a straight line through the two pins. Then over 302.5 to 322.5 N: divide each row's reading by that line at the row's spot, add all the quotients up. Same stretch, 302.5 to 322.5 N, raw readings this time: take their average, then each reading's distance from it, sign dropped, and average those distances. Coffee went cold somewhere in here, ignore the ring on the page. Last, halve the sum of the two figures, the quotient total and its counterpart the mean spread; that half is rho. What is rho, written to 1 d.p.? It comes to 4.7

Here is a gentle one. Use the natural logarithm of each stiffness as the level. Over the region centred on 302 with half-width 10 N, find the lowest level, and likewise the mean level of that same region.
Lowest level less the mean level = -0.041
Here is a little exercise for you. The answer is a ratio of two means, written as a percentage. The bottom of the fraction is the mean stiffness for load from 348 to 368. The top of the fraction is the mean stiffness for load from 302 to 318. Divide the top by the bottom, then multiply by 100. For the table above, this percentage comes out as 101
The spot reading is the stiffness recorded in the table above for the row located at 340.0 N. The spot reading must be 248.7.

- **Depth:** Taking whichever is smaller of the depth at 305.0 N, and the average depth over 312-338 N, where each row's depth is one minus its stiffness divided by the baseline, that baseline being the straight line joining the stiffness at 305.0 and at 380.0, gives 0.000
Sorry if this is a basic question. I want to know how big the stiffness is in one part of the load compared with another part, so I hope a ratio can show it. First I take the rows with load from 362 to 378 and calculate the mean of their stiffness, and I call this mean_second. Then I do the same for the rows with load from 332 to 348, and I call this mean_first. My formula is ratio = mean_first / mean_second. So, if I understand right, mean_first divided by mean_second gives 0.98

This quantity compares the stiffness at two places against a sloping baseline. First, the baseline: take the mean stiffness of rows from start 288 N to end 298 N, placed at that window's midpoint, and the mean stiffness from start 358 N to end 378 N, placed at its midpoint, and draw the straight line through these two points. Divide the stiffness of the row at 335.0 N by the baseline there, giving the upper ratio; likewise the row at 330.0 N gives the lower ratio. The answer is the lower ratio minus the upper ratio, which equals -0.04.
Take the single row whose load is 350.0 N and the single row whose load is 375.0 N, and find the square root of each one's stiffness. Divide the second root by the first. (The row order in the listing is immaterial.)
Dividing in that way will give 0.96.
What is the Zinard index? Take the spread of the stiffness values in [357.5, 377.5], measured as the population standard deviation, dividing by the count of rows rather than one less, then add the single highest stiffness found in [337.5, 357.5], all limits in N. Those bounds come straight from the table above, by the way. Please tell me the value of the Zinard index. 264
